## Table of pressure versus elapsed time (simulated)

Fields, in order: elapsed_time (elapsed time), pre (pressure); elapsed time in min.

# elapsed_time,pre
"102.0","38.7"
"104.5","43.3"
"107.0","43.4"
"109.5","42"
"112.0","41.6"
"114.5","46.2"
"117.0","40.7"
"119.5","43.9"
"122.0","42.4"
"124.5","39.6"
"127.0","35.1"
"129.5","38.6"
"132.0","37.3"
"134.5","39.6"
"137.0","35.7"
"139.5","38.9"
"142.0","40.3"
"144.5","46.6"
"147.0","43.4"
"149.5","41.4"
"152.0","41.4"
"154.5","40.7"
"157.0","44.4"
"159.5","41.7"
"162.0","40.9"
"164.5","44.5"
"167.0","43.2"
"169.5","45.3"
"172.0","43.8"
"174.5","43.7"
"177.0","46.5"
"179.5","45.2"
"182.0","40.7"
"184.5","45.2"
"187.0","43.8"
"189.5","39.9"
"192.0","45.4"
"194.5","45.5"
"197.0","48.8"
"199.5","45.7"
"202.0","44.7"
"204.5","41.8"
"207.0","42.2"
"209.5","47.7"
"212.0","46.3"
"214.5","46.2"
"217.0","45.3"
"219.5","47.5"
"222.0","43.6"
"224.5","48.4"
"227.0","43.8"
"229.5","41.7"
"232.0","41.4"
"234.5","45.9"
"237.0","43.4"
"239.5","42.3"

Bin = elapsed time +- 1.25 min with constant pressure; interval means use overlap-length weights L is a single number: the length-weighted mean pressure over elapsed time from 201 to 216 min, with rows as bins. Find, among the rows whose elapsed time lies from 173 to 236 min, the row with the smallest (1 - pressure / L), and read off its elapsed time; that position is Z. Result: 197.0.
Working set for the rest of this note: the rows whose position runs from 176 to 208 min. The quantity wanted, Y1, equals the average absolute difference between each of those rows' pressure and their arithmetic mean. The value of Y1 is 2.0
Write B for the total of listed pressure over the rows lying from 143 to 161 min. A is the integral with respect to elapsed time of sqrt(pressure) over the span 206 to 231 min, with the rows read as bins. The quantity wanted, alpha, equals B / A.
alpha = 1.78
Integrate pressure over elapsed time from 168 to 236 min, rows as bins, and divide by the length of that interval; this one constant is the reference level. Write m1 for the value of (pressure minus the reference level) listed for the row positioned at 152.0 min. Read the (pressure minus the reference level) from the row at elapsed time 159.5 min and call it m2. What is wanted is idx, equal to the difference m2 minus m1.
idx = 0.3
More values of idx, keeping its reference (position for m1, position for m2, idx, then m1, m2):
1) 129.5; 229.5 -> 3.1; -6.1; -3.0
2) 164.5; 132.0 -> -7.2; -0.2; -7.4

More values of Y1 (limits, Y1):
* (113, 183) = 2.5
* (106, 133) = 2.5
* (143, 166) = 1.7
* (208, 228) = 1.4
